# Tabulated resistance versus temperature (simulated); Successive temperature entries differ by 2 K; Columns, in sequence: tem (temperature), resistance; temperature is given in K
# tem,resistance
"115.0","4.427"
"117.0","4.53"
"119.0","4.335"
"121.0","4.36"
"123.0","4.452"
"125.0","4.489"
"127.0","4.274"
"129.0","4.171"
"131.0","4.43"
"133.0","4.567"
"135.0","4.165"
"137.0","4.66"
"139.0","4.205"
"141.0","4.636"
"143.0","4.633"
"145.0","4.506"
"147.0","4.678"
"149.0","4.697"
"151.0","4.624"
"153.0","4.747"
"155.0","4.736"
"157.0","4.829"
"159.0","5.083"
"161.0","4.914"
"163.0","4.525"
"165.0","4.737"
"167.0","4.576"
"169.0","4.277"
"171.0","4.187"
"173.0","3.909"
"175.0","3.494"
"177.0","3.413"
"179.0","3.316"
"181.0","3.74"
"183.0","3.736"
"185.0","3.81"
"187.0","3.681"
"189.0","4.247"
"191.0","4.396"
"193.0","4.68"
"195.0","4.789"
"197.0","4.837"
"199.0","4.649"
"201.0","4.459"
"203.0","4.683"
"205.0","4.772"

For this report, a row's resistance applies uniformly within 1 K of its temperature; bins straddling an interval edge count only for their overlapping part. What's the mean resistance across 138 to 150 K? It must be 4.56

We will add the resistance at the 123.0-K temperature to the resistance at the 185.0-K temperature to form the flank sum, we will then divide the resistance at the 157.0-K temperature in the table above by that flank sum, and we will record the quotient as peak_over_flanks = 0.58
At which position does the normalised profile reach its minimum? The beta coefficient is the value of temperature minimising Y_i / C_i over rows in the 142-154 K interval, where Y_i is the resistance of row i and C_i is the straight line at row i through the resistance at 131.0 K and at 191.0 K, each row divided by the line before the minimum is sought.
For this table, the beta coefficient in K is 145.0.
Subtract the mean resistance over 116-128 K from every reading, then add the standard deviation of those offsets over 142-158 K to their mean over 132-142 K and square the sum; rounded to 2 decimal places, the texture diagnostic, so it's 0.02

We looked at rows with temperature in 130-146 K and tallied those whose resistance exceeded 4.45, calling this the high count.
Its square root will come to 2.2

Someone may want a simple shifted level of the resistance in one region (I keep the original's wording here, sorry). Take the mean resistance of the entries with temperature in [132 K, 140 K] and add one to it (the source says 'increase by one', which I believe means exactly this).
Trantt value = 5.40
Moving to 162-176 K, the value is 5.24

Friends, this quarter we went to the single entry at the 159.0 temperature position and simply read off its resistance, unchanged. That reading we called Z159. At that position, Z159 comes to 5.083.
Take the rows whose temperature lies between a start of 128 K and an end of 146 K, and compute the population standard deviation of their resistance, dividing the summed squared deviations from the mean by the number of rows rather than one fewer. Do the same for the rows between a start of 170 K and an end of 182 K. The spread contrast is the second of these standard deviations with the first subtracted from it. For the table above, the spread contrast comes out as 0.11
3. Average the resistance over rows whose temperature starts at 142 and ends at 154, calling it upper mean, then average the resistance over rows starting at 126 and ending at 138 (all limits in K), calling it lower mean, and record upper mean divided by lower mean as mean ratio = 1.06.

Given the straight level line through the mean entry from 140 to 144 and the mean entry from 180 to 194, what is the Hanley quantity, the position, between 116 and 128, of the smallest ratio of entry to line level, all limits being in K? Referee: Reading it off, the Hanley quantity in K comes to 119.0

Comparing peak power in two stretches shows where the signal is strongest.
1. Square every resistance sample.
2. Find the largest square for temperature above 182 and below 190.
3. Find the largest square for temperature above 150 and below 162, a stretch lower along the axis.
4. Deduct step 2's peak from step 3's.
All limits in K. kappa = 8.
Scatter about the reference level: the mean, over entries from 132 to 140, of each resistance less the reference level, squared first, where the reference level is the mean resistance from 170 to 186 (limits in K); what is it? 0.5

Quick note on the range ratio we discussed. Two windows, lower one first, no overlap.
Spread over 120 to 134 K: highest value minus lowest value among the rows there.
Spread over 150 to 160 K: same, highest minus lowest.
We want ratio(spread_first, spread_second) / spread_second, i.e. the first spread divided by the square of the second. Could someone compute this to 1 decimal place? 1.9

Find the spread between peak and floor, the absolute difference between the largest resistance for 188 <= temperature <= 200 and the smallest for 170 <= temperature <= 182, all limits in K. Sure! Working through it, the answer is 1.5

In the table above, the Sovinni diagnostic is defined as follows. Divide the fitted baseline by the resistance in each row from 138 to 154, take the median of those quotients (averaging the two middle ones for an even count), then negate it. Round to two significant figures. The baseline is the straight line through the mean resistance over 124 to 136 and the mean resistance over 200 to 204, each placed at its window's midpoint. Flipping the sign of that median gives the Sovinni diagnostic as -0.95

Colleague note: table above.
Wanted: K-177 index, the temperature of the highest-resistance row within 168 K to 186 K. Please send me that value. 169.0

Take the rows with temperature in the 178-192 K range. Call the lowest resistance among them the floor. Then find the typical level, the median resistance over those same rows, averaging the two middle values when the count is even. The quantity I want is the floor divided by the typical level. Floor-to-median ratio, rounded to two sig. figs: 0.89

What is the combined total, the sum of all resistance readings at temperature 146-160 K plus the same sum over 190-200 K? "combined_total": 57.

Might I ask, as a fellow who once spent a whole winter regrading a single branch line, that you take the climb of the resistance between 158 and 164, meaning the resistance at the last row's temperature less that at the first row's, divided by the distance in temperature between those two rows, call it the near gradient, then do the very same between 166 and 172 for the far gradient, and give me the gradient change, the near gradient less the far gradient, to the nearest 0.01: -0.04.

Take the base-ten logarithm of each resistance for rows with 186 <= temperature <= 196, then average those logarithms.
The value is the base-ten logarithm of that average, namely -0.196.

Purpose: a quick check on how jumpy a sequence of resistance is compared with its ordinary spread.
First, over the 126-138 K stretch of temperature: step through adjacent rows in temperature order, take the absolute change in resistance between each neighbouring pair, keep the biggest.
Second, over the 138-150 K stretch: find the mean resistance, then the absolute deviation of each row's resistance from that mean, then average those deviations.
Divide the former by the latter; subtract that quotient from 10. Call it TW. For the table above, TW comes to 6.4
